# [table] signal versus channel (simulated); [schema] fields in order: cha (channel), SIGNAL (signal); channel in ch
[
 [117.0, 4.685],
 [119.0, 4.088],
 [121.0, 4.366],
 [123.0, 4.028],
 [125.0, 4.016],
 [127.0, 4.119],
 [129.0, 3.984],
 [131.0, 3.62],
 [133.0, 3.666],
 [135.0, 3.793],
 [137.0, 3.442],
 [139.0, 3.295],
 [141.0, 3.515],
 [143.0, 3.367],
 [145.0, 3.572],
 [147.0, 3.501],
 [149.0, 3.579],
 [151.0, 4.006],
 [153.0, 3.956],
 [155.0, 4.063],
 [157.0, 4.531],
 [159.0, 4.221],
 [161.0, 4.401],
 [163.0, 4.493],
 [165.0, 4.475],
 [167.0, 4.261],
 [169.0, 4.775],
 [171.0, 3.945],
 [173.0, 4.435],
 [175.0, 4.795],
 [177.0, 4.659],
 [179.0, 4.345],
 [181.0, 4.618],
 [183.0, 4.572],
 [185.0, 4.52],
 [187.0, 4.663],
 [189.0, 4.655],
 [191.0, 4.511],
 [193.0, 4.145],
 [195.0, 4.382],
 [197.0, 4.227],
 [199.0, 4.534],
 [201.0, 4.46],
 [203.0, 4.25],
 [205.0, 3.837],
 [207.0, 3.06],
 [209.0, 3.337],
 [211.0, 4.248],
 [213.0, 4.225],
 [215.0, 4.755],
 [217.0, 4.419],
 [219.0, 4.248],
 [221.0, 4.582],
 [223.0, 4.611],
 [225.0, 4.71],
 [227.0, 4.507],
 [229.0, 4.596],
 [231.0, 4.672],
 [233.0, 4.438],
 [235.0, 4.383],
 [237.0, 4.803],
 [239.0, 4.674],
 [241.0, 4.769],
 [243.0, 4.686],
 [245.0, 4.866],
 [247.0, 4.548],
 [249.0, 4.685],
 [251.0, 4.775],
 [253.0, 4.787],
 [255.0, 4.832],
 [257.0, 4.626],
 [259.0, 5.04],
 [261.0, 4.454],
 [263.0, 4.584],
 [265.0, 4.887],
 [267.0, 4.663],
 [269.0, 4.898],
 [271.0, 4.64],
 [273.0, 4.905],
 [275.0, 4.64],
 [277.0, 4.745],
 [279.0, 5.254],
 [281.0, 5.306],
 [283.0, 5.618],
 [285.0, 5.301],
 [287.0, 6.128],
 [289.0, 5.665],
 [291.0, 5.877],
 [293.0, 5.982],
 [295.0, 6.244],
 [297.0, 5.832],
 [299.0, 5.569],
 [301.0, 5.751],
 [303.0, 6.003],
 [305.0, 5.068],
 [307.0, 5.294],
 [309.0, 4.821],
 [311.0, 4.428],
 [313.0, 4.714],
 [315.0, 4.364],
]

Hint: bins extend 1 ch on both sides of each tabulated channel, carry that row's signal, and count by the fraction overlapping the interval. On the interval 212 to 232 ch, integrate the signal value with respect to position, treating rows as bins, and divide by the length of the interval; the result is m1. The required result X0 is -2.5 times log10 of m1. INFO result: -1.64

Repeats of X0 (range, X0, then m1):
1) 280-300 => -1.90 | 5.8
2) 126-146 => -1.40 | 3.6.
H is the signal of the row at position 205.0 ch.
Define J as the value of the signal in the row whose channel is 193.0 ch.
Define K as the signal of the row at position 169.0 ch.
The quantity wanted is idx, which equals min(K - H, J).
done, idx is 0.9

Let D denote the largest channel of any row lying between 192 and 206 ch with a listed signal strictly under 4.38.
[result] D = 205.0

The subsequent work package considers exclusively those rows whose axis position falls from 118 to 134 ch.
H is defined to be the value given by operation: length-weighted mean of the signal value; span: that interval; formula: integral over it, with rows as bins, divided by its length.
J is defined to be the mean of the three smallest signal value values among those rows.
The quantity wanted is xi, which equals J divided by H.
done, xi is 0.94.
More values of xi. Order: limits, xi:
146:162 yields 0.91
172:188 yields 0.97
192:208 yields 0.90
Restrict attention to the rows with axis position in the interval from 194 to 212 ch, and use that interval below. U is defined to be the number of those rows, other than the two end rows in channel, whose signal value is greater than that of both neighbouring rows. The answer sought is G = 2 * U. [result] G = 2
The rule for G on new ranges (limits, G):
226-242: 4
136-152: 4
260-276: 6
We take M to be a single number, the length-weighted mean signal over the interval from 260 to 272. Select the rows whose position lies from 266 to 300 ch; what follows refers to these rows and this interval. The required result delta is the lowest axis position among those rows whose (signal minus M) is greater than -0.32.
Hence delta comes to 267.0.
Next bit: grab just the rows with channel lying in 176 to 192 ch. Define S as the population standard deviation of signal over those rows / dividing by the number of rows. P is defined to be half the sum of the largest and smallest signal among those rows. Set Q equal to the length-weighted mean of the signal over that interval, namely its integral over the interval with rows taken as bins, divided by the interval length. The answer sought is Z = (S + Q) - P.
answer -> 0.17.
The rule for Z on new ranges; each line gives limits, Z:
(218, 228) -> 0.21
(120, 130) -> 0.07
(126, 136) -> 0.16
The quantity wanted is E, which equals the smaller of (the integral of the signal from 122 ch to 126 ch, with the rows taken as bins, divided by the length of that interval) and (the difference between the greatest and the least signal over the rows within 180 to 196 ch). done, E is 0.5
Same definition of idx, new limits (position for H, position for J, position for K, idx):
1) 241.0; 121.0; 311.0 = -0.3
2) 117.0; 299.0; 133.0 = -1.0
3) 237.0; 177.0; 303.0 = 1.2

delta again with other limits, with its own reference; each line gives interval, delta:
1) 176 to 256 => 177.0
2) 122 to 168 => 157.0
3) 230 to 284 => 231.0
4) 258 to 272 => 259.0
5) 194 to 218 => 195.0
